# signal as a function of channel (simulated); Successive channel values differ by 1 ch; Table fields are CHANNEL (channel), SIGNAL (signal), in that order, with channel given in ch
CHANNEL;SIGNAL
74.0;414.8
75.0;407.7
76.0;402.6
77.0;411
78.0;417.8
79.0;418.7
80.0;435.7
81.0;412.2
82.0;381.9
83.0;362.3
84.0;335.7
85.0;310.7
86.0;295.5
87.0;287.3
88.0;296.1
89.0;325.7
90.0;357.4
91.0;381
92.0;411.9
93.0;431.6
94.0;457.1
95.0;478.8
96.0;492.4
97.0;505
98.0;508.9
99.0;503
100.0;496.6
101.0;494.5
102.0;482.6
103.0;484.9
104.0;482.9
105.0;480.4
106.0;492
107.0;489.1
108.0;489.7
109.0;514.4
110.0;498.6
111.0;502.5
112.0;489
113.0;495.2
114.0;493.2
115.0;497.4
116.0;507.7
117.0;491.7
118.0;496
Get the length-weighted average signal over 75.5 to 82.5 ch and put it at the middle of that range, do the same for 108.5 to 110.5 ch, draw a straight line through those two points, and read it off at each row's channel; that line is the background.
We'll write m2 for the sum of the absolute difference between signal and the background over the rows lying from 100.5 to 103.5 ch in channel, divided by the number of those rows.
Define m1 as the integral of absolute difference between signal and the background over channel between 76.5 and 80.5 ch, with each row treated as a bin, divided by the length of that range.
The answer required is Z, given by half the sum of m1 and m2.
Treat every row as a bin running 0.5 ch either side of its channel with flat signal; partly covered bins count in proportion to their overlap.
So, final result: 8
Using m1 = 11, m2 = 5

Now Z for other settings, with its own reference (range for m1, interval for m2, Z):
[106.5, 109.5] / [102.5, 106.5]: 8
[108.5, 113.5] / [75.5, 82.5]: 14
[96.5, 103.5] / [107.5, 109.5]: 15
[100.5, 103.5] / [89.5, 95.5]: 23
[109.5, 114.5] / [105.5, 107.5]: 13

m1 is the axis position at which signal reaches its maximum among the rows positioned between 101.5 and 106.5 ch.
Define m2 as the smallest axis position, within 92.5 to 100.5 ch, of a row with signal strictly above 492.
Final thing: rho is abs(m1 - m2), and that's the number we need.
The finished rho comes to 10 ch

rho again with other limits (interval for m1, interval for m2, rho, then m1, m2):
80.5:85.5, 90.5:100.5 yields 15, 81.0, 96.0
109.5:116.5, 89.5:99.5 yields 20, 116.0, 96.0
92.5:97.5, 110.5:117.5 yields 14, 97.0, 111.0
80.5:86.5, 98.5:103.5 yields 18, 81.0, 99.0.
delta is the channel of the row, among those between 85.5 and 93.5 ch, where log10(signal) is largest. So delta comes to 93.0 ch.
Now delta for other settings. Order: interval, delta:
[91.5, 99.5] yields 98.0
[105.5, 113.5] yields 109.0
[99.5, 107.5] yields 100.0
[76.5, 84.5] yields 80.0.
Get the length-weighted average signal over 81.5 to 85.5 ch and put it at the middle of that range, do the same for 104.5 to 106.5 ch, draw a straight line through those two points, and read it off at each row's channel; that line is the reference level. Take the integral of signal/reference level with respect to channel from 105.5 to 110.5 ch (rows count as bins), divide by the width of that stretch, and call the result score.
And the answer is 0.99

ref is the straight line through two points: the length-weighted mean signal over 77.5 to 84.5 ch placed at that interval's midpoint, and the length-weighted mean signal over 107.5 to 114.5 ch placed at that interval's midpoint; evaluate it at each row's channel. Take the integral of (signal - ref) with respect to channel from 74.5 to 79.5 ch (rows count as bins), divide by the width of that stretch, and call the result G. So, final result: 30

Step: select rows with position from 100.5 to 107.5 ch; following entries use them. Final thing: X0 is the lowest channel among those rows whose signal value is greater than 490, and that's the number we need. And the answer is 101.0 ch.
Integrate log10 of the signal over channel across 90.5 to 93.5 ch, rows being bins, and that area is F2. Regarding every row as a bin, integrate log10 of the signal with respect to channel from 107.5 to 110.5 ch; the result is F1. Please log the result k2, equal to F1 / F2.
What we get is 1.03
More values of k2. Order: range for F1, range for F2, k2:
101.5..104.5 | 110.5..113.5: 1.00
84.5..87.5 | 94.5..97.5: 0.92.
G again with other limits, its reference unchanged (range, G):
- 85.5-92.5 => -86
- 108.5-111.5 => 11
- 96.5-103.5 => 37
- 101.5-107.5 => 10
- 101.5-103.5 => 15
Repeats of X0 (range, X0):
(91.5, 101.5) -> 96.0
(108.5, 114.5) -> 109.0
